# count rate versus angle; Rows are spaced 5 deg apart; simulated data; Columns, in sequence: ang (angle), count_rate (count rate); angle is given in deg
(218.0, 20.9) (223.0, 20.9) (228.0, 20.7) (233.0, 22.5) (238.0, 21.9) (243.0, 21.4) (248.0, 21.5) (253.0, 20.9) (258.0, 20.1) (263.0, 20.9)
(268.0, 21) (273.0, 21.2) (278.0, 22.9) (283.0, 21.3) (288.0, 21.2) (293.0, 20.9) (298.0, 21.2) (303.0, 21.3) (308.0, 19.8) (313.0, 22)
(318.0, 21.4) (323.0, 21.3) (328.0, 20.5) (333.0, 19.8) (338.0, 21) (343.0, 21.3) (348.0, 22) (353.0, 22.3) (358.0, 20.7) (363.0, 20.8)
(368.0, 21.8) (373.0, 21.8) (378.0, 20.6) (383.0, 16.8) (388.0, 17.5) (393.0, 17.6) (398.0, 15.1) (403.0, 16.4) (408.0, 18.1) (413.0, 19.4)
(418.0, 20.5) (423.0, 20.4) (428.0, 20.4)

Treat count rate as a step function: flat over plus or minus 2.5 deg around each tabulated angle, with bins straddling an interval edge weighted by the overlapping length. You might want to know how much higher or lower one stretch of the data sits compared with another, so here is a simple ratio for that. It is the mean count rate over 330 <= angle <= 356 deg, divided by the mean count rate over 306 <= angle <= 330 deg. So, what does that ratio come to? 1.01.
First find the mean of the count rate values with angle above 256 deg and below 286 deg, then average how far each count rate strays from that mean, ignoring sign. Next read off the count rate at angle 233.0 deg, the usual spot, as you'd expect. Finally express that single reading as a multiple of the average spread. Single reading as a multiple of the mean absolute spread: 39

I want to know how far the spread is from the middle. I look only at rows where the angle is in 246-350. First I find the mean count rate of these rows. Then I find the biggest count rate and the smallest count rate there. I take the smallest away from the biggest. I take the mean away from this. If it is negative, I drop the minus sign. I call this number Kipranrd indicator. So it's 18.0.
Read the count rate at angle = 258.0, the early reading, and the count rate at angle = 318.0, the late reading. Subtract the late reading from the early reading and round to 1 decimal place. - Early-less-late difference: -1.3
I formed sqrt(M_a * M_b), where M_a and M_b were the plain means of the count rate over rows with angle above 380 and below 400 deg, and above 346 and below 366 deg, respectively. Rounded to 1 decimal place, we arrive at 19.0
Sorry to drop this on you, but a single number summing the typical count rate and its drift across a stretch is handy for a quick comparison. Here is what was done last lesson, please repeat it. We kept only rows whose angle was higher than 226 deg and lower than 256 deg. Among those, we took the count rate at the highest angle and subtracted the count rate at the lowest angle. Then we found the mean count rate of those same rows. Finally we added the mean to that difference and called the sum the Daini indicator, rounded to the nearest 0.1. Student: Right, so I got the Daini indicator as 21.7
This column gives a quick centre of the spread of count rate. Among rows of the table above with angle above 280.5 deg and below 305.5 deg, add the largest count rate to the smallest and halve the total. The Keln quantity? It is 21.1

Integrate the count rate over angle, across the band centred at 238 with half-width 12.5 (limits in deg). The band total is 540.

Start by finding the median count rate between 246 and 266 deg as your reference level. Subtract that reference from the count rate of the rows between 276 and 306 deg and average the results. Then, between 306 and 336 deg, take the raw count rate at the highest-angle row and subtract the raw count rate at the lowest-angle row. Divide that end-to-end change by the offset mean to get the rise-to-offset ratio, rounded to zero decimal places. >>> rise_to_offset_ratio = 0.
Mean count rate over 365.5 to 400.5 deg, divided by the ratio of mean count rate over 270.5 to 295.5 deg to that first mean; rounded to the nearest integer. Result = 16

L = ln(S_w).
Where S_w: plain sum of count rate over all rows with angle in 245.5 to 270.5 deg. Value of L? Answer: 4.65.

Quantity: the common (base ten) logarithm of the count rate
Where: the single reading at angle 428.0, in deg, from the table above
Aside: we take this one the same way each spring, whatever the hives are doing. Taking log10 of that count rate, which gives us 1.31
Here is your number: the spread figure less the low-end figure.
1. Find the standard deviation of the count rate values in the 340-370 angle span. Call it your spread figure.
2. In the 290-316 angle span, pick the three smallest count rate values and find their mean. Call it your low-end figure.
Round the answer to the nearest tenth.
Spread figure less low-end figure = -20.0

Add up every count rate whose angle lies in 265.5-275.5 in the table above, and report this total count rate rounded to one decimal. 42.2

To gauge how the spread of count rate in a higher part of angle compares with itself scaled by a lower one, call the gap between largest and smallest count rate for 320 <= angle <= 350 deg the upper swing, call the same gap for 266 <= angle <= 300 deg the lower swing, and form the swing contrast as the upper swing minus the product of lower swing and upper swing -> -2.2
